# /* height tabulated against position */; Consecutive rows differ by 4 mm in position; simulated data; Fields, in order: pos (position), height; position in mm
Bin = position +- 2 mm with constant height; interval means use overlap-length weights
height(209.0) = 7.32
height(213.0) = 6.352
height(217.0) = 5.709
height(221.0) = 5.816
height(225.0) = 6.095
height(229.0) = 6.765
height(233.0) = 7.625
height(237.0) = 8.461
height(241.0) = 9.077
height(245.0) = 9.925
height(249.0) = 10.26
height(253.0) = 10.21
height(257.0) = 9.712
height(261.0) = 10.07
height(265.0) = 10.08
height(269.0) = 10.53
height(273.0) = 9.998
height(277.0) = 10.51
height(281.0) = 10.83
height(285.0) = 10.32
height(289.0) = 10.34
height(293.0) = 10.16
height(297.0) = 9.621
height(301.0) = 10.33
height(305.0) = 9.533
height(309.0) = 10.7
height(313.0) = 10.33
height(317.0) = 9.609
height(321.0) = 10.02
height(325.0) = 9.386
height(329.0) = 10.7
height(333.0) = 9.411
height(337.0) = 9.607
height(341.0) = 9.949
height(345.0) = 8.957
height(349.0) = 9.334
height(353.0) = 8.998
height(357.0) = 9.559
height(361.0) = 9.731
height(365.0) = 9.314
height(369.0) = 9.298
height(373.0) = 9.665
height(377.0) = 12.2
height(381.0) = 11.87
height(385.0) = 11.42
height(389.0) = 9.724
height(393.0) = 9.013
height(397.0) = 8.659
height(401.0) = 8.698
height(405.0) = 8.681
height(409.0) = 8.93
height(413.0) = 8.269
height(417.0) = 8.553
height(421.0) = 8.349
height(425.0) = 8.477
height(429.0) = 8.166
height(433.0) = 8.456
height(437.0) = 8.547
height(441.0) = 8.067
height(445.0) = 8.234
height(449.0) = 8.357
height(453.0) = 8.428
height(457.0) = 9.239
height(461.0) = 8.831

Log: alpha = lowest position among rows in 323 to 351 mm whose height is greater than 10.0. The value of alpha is 329.0 mm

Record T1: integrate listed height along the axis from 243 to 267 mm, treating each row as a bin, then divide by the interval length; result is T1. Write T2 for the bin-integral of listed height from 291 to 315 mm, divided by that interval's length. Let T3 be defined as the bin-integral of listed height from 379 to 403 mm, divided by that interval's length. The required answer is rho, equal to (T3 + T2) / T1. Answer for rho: 1.99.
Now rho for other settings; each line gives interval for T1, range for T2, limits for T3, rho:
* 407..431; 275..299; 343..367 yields 2.32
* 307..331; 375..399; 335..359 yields 1.96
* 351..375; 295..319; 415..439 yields 1.96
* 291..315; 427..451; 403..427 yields 1.67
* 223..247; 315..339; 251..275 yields 2.49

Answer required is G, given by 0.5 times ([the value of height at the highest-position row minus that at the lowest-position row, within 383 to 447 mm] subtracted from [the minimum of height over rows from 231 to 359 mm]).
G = 5.4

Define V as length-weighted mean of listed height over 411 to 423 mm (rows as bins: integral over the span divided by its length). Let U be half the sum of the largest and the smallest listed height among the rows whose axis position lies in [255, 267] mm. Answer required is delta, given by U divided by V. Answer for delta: 1.18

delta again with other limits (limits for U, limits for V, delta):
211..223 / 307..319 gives 0.59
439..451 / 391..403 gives 0.93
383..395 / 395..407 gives 1.18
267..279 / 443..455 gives 1.23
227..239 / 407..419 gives 0.89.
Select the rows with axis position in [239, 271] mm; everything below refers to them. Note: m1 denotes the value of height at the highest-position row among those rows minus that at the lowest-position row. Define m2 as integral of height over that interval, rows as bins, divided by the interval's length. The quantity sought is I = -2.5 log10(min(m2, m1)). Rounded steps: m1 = 1.5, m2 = 10.0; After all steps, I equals -0.4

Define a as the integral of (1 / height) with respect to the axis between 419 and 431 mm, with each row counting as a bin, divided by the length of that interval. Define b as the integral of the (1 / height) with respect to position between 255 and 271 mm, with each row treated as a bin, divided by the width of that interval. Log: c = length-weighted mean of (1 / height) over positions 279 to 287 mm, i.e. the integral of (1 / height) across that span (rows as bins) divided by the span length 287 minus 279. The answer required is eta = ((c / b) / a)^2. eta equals 63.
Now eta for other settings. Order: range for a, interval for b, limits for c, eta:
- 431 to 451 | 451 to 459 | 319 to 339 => 56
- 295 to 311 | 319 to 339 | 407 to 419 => 131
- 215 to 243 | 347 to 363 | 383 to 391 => 38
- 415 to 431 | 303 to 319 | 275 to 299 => 67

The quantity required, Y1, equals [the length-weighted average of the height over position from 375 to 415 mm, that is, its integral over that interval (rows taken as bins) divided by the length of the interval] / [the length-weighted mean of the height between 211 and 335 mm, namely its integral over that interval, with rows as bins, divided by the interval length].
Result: 1.05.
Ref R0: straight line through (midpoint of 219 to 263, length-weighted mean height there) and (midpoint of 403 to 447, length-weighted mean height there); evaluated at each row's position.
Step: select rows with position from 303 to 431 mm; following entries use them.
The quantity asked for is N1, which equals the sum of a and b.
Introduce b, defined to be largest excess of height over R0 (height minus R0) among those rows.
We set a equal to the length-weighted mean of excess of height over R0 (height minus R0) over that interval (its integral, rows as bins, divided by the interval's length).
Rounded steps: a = 1.07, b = 3.74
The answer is 4.8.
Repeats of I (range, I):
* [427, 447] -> 2.9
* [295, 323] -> 1.0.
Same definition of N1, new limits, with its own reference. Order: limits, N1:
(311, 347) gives 3.5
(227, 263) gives 2.3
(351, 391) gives 5.5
